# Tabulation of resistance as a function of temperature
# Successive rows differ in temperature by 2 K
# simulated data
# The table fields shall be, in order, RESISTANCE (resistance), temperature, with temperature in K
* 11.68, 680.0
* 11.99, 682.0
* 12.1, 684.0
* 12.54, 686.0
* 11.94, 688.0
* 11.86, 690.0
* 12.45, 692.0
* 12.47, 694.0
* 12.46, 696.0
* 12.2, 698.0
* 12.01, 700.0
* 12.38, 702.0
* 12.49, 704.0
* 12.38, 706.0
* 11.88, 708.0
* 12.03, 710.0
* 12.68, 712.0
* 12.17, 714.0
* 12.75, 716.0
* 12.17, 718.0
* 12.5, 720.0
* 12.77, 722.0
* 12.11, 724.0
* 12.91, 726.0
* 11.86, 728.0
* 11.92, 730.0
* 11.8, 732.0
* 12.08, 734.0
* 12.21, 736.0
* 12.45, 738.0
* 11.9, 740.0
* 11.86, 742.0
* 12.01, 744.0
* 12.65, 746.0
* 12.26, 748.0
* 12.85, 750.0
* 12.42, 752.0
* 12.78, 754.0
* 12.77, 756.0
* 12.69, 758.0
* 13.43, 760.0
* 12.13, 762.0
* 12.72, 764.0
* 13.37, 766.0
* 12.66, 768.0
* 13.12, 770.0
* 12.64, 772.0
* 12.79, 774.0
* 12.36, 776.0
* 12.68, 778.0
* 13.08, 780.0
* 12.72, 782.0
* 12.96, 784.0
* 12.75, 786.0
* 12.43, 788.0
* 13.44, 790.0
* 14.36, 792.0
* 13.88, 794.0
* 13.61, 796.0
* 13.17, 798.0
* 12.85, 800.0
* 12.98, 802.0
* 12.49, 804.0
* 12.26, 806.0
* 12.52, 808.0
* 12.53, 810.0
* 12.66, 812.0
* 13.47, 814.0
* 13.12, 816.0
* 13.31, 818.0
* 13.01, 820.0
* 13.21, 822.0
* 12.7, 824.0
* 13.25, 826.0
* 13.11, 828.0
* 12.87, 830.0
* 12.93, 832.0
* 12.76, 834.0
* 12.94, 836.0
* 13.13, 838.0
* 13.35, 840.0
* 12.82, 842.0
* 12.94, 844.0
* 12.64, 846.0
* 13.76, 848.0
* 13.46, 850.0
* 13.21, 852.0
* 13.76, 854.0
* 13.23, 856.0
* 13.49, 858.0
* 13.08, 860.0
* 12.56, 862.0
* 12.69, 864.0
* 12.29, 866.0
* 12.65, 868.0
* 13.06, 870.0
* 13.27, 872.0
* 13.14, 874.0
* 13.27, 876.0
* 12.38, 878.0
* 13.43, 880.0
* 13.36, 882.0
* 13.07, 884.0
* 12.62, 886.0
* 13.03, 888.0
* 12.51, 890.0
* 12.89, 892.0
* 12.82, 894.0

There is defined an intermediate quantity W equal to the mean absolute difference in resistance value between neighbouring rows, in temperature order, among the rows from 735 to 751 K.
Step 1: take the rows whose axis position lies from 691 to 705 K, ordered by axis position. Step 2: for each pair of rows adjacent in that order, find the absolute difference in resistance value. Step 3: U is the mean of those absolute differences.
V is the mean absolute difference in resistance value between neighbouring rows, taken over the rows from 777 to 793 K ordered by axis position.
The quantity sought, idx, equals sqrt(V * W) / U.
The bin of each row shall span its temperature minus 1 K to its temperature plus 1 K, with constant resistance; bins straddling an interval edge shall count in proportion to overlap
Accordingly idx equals 2.68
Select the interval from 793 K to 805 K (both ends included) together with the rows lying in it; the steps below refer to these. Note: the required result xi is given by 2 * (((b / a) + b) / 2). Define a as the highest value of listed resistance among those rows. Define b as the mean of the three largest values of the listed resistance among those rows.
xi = 14.53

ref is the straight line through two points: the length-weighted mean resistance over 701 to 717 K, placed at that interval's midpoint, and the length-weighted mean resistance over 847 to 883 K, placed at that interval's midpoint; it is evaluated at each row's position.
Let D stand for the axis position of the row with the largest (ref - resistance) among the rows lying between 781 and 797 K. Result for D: 788.0 K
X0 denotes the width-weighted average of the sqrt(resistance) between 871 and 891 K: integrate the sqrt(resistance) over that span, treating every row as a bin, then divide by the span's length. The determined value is 3.61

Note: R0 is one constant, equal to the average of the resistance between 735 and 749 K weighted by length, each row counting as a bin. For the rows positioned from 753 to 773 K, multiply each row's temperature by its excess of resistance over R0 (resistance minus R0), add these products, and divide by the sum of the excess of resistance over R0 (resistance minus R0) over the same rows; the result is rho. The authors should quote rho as 763.2 K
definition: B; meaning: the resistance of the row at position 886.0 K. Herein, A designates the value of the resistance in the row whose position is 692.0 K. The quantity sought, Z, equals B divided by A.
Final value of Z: 1.01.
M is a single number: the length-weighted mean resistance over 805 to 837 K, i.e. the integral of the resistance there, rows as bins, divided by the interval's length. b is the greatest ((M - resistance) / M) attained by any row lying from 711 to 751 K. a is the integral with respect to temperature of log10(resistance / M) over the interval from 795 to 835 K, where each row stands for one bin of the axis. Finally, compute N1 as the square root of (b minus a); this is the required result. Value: 0.2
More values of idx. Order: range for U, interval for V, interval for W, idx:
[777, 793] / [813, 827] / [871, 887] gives 0.78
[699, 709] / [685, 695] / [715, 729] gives 1.63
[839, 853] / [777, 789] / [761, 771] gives 0.98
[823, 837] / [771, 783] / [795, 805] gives 1.52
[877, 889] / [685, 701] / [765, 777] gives 0.74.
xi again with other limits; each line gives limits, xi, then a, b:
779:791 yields 14.14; 13.44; 13.2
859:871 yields 13.93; 13.08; 12.9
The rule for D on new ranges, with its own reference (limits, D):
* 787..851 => 806.0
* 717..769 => 732.0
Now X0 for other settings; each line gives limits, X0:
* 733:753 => 3.50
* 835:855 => 3.63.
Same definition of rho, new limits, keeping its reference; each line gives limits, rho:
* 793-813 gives 799.6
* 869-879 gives 873.3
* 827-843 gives 835.2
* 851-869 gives 857.6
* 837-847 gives 841.3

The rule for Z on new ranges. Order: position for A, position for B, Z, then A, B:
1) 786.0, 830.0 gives 1.01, 12.75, 12.87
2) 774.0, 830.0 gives 1.01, 12.79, 12.87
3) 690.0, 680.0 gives 0.98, 11.86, 11.68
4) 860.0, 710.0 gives 0.92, 13.08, 12.03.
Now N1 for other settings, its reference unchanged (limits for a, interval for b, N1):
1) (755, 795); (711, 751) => 0.2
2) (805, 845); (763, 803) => 0.1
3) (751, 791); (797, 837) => 0.5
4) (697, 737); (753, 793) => 1.0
